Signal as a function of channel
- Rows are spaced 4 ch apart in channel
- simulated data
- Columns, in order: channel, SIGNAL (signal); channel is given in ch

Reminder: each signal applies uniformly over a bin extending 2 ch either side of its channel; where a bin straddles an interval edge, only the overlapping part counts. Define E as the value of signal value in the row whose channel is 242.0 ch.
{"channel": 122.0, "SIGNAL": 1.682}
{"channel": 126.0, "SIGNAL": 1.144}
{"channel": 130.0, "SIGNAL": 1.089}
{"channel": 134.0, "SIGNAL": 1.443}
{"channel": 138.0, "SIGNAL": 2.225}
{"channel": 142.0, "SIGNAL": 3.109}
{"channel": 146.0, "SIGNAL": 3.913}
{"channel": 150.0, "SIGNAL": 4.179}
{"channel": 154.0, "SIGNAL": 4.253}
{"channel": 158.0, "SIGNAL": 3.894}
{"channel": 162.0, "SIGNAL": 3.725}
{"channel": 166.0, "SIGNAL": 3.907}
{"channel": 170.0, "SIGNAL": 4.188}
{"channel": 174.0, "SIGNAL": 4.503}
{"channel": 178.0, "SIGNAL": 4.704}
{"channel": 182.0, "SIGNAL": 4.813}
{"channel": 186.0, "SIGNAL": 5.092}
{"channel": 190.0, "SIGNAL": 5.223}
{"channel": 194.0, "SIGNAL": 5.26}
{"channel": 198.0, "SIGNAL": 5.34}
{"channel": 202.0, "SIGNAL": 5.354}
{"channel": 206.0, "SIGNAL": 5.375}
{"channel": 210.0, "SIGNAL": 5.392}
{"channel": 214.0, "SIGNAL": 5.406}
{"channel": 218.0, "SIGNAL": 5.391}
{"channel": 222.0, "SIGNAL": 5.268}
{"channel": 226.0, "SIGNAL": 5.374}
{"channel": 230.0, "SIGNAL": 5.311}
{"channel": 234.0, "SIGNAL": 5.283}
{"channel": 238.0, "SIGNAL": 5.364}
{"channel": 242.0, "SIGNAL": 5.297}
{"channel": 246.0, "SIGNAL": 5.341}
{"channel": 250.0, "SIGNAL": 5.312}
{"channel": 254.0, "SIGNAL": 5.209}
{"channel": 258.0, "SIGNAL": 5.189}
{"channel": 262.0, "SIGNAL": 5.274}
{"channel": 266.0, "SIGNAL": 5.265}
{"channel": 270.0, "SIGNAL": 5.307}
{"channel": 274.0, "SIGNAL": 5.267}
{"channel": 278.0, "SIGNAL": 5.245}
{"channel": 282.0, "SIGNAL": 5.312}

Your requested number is 5.297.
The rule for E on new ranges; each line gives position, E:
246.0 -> 5.341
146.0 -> 3.913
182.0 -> 4.813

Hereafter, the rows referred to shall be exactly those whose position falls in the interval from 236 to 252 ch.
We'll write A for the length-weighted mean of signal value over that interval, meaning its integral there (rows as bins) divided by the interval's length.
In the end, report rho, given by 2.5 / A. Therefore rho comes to 0.47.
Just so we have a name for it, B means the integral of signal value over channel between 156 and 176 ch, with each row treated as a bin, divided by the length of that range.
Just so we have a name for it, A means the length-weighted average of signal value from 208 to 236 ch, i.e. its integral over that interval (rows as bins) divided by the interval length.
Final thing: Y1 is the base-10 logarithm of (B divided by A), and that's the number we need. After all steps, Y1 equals -0.12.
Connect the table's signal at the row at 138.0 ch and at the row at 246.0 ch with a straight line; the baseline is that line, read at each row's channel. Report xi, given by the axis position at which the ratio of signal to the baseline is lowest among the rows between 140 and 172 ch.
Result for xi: 162.0 ch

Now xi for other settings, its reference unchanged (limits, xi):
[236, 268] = 266.0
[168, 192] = 170.0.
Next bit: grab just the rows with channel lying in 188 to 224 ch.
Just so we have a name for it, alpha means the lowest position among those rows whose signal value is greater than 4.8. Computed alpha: 190.0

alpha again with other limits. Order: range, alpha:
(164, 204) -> 182.0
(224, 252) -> 226.0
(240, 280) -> 242.0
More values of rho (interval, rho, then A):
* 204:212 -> 0.46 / 5.38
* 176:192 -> 0.50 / 4.96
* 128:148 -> 1.06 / 2.36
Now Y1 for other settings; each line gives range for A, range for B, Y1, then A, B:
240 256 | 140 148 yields -0.18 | 5.29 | 3.51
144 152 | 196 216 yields 0.12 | 4.05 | 5.37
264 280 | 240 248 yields 0.00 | 5.27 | 5.32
